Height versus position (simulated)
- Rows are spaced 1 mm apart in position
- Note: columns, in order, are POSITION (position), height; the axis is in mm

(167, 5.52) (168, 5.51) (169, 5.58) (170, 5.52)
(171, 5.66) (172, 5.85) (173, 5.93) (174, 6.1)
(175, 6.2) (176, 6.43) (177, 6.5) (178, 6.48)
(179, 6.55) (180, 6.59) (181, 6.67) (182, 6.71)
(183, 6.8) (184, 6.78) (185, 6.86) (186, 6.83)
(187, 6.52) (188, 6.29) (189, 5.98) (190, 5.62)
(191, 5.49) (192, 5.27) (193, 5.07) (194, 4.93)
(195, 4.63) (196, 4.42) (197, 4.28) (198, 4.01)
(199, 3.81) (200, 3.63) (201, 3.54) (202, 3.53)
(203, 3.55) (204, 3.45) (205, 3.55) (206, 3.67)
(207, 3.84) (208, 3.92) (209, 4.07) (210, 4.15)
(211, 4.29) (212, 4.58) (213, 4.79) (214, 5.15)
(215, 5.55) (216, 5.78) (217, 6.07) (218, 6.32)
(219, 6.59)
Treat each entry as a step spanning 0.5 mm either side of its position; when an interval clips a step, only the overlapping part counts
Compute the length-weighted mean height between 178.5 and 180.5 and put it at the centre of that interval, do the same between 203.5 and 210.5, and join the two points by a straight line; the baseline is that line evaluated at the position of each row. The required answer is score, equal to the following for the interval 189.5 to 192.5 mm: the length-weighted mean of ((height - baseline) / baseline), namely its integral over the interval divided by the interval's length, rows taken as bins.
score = 0.01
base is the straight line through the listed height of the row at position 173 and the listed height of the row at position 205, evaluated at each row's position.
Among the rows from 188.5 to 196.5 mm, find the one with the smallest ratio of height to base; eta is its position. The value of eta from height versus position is 196 mm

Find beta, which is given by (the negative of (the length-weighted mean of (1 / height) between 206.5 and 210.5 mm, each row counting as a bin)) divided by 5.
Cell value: -0.050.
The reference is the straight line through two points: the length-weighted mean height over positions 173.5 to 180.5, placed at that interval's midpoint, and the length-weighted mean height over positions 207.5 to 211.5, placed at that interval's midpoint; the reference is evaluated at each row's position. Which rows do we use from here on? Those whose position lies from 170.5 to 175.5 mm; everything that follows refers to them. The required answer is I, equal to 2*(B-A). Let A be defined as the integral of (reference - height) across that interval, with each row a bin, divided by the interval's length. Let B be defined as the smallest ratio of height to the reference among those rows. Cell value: 0.2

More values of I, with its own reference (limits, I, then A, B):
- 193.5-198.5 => 0.4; 0.6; 0.81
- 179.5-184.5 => 3.4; -0.7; 1.06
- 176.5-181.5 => 2.6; -0.3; 1.01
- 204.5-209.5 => 0.7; 0.5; 0.80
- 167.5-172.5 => -1.0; 1.3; 0.78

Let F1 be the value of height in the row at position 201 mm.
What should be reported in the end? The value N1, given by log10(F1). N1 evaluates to 0.55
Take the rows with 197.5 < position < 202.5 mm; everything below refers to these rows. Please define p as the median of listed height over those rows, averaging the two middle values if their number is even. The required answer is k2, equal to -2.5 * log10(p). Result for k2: -1.40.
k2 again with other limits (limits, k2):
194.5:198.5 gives -1.60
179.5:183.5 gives -2.06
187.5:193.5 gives -1.86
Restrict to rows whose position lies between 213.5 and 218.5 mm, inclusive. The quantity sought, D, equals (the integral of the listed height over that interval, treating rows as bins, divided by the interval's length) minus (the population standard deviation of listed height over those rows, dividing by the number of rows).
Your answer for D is 5.4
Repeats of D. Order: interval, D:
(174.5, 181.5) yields 6.4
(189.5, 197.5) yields 4.5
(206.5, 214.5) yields 3.9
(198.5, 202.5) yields 3.5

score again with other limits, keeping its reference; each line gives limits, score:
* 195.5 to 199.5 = -0.13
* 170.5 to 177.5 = -0.14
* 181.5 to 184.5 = 0.09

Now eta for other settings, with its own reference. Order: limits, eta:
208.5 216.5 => 209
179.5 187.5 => 180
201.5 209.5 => 202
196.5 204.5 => 201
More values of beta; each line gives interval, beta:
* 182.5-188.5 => -0.030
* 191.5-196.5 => -0.041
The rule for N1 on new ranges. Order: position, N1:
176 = 0.81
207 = 0.58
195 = 0.67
